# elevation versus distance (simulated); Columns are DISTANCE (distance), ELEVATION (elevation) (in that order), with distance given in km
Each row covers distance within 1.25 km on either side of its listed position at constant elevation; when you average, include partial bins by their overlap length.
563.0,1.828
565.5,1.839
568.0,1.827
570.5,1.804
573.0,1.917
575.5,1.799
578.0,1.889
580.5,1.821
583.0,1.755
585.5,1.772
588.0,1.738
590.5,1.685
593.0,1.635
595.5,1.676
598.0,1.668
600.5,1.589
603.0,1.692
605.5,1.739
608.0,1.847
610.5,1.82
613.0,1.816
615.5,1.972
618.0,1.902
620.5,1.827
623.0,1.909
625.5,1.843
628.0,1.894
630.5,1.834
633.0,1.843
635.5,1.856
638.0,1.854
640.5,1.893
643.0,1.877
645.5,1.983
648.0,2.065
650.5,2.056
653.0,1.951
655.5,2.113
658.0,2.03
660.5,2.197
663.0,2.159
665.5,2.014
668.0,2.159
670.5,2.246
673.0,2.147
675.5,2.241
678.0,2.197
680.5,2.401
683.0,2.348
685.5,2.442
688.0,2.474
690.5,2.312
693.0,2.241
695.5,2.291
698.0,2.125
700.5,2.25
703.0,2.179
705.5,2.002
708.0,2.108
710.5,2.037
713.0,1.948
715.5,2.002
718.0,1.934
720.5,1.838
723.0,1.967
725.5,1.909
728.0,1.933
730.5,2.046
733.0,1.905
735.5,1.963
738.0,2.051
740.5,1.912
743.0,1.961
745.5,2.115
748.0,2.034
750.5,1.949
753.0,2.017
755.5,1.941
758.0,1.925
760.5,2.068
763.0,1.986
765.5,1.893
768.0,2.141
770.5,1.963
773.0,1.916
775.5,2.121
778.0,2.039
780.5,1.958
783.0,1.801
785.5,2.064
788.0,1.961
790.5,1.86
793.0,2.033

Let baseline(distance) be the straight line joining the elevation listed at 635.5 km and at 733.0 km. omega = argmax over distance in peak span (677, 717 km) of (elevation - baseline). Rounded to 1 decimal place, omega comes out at 688.0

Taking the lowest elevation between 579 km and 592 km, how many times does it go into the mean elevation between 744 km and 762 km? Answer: 1.19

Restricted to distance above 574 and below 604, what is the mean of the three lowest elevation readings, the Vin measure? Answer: 1.63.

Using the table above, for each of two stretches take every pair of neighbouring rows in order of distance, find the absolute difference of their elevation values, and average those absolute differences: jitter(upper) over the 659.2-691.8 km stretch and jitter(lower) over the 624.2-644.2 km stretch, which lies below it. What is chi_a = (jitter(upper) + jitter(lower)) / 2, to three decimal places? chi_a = 0.063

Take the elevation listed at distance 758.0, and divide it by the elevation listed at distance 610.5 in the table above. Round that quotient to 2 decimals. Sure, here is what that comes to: 1.06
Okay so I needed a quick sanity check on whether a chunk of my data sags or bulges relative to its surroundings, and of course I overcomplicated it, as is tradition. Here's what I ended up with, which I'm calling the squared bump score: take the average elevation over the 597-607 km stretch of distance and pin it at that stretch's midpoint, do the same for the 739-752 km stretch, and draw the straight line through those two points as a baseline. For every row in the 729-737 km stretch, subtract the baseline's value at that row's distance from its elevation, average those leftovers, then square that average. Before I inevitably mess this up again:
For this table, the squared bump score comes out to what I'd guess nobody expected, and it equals 0.000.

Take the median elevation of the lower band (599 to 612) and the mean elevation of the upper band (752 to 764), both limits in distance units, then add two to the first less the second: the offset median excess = 1.75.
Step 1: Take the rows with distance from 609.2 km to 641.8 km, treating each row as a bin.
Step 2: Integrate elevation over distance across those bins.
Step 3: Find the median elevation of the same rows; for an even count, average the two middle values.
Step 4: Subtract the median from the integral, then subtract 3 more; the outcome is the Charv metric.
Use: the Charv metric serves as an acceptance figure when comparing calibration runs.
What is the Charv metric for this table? 56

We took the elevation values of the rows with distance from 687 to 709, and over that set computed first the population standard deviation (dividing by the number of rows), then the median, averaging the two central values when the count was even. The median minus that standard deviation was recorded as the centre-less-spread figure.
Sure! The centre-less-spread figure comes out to 2.11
